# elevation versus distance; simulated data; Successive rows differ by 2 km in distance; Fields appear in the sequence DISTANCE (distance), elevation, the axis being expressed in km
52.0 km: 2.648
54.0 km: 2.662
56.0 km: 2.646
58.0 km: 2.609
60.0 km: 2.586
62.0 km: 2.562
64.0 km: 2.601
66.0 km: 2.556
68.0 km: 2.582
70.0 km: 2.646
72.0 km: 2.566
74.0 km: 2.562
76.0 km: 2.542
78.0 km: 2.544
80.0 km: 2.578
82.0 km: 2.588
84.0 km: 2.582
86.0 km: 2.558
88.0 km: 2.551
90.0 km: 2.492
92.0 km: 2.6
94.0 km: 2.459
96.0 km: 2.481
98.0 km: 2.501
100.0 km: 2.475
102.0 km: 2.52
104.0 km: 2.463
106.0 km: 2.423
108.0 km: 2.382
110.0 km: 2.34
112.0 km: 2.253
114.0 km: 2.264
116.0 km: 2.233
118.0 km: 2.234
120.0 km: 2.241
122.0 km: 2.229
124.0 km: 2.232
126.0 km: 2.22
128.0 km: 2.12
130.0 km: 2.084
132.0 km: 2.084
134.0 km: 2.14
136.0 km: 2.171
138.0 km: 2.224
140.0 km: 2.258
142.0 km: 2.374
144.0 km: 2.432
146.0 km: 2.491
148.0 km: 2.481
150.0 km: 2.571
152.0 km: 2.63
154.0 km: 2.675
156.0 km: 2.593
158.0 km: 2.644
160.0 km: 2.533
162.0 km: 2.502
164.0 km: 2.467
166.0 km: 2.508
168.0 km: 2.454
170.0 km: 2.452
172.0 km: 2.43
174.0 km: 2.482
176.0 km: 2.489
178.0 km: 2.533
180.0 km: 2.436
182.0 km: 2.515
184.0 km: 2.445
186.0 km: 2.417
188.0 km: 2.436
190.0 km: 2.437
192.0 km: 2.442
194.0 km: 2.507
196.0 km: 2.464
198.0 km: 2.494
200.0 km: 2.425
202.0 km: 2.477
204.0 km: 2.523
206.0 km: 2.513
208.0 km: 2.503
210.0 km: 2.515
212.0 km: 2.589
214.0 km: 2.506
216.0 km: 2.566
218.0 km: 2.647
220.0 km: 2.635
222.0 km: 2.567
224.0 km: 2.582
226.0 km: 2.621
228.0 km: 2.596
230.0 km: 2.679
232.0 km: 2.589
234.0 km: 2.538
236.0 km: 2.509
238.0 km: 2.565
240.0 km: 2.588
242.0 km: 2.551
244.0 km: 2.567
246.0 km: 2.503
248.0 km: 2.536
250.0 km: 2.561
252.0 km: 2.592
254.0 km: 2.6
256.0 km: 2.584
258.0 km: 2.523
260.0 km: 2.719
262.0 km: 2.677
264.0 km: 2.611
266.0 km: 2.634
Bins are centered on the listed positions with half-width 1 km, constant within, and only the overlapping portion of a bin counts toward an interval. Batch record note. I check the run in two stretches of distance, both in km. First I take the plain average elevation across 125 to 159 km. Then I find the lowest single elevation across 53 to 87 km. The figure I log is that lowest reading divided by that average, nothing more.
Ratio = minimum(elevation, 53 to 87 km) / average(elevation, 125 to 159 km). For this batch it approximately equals 1.08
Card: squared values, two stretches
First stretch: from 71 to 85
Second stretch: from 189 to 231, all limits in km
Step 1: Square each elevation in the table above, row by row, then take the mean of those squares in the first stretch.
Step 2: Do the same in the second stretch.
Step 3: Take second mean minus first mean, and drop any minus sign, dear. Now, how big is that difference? 0.14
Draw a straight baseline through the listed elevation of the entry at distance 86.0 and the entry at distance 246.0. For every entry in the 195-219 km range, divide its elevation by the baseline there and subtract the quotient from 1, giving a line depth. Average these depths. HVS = -0.001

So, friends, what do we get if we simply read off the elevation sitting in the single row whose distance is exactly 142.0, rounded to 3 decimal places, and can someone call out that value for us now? 2.374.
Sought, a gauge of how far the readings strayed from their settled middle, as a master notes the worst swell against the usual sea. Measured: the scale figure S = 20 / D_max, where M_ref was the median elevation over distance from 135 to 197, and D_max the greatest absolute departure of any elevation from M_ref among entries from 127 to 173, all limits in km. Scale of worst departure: 52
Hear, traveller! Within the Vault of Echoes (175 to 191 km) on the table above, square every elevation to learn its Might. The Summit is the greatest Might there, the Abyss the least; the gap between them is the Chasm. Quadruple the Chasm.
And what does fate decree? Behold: 2.3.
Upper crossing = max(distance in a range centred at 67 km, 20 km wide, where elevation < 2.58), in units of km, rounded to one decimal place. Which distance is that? 76.0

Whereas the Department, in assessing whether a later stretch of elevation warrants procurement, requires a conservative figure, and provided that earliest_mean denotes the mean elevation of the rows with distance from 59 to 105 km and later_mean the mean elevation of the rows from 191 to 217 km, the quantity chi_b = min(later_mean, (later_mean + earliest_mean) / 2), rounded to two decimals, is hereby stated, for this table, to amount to 2.50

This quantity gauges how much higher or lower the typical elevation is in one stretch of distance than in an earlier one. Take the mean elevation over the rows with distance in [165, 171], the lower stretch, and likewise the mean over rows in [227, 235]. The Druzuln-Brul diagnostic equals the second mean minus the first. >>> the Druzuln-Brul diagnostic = 0.13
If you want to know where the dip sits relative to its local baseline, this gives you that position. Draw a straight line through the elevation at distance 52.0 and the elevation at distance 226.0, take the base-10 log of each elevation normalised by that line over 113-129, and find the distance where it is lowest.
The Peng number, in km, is 128.0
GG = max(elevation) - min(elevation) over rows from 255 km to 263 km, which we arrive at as 0.20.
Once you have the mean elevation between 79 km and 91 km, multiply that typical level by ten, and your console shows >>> 25.6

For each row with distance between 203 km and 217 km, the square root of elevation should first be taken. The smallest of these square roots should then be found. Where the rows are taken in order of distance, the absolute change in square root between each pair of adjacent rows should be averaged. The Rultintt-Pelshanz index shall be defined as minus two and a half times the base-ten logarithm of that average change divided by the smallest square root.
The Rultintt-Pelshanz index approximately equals 5.2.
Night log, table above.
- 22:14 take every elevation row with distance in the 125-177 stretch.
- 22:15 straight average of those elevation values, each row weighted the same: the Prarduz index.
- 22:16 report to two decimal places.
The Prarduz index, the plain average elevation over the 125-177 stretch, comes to 2.40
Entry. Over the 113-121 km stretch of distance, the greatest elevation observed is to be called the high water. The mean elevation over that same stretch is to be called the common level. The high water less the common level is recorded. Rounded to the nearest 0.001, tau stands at 0.021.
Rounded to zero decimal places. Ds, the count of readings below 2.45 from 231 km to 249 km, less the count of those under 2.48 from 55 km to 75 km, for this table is 0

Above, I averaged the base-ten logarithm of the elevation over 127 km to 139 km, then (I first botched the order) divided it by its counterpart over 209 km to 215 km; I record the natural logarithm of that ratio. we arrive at -0.20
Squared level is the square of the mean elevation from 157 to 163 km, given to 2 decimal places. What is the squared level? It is 6.55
